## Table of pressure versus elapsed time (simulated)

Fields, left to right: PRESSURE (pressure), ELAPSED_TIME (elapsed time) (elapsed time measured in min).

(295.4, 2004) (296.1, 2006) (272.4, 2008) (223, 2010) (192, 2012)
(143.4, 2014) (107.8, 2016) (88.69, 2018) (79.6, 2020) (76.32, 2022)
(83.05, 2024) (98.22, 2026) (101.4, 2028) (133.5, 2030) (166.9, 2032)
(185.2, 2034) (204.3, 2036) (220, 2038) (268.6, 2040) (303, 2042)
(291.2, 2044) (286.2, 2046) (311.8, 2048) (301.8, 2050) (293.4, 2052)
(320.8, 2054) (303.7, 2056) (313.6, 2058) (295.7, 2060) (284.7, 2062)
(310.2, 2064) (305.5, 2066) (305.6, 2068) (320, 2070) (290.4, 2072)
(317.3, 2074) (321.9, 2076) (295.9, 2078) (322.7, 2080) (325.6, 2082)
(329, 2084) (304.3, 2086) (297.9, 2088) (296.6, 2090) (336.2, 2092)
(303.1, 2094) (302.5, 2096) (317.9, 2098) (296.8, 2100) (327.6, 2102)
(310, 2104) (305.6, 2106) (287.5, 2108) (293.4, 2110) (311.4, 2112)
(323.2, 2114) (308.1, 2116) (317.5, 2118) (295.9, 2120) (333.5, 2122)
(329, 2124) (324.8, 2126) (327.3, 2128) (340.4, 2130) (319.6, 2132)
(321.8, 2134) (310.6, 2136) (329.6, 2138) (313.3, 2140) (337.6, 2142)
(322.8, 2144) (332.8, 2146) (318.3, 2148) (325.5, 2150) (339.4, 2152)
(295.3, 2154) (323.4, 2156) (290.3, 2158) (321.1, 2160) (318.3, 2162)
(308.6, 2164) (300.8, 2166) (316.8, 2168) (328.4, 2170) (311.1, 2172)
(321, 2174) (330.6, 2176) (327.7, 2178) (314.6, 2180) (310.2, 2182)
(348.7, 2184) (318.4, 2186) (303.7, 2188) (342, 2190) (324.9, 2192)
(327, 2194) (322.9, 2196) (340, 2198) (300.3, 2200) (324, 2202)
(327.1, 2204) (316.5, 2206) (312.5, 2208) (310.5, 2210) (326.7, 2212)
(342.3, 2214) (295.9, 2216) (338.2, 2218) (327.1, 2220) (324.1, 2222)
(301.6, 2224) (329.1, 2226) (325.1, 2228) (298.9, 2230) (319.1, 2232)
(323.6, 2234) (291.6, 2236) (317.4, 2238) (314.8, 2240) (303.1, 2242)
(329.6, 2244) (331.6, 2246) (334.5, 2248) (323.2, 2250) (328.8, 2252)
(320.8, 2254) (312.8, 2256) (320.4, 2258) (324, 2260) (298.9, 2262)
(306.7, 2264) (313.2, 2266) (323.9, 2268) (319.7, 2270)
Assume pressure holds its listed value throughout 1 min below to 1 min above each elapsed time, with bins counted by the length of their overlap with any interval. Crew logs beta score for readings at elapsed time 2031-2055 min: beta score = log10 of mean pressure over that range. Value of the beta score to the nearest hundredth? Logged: 2.42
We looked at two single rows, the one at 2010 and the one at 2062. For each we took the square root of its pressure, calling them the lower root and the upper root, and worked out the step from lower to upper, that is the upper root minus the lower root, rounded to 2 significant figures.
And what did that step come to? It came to 1.9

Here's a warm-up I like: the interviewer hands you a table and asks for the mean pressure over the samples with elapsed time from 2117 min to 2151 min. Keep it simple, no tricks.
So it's 324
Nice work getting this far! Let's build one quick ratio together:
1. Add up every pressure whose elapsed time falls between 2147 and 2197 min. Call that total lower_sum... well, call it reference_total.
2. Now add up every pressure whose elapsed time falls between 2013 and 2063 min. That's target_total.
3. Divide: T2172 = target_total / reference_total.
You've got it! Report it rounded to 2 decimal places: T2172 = 0.66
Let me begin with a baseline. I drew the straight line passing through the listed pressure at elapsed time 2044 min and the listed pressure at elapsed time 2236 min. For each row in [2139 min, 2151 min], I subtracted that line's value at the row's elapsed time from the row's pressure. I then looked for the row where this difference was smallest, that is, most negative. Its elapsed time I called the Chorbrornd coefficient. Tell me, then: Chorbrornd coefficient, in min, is 2140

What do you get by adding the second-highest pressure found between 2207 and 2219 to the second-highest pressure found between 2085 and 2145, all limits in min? 676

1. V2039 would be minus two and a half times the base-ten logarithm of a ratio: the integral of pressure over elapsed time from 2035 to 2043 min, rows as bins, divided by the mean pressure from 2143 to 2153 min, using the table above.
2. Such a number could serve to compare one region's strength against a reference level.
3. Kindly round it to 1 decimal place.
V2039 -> -2.0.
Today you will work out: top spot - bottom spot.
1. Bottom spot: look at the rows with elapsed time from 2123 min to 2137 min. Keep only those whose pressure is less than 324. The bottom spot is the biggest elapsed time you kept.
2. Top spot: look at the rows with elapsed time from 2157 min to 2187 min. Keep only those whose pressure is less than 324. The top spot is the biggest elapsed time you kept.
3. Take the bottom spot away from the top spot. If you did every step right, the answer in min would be 50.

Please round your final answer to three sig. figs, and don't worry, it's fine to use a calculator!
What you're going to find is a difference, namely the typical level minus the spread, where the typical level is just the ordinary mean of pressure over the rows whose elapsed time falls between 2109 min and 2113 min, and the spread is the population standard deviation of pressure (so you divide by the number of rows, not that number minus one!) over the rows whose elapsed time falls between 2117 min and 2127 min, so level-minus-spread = 289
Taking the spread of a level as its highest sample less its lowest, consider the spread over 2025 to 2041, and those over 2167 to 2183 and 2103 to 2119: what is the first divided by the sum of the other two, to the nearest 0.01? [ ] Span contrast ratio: 3.04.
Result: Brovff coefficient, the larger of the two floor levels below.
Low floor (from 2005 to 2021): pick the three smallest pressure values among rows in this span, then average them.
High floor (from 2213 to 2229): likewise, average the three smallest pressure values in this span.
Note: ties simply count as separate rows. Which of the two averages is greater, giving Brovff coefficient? 307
